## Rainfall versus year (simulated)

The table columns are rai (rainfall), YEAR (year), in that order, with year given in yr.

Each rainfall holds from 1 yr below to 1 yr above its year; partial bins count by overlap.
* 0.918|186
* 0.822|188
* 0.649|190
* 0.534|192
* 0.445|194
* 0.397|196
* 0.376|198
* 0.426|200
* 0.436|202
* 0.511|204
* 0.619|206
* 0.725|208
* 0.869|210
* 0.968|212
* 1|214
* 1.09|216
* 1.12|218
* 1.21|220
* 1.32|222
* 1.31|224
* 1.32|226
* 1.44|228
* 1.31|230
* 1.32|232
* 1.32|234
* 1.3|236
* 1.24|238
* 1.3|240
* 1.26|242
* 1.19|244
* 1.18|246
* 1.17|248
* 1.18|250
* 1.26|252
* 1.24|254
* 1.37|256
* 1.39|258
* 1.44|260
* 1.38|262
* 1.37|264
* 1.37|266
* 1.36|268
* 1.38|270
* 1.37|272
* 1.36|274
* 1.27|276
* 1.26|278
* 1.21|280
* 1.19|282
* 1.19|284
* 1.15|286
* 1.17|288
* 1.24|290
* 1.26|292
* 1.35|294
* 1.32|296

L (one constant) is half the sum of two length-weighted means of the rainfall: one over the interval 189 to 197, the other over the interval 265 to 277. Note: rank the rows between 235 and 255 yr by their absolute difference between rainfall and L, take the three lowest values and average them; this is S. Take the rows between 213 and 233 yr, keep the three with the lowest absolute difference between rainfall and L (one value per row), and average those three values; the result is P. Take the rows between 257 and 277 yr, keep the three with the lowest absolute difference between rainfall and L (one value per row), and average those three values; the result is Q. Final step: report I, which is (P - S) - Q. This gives -0.51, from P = 0.141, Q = 0.40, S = 0.248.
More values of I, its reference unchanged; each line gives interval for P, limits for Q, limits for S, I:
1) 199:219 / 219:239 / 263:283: -0.56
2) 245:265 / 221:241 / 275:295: -0.34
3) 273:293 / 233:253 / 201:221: -0.06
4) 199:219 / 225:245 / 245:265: -0.49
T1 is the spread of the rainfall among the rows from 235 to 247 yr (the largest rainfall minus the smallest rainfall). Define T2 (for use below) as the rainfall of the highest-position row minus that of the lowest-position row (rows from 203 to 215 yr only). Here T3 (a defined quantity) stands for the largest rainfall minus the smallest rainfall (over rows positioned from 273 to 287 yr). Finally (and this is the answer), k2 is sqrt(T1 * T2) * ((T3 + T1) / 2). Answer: 0.040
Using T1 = 0.120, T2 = 0.5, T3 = 0.210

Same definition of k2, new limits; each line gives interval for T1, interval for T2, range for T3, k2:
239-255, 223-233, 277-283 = 0.004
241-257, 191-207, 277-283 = 0.018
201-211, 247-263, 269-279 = 0.083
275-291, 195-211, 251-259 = 0.032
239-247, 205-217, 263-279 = 0.029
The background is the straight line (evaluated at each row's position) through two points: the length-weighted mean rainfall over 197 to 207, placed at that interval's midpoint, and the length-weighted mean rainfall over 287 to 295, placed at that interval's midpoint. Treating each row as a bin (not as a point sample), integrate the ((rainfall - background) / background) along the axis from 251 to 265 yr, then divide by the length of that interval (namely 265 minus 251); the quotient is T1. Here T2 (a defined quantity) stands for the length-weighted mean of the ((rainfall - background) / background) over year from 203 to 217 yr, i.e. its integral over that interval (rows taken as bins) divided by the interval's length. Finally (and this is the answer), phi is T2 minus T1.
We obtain 0.1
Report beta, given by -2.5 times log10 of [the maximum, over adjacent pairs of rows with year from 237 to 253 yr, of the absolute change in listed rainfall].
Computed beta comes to 2.74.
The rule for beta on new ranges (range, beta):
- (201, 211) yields 2.10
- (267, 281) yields 2.61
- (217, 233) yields 2.22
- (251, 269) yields 2.22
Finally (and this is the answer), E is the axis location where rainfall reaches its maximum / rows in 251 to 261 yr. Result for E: 260 yr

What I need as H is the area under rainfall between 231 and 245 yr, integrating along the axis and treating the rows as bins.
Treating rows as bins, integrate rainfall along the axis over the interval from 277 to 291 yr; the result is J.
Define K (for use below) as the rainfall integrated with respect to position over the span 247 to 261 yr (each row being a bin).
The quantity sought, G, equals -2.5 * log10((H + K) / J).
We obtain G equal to -0.82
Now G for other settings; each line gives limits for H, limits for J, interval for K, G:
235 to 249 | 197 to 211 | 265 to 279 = -1.64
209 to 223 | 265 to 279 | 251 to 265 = -0.65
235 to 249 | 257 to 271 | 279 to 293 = -0.61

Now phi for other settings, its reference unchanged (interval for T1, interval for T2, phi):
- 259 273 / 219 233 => 0.6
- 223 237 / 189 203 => -0.7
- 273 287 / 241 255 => 0.3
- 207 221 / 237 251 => -0.3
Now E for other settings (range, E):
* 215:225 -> 222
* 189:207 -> 190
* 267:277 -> 270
